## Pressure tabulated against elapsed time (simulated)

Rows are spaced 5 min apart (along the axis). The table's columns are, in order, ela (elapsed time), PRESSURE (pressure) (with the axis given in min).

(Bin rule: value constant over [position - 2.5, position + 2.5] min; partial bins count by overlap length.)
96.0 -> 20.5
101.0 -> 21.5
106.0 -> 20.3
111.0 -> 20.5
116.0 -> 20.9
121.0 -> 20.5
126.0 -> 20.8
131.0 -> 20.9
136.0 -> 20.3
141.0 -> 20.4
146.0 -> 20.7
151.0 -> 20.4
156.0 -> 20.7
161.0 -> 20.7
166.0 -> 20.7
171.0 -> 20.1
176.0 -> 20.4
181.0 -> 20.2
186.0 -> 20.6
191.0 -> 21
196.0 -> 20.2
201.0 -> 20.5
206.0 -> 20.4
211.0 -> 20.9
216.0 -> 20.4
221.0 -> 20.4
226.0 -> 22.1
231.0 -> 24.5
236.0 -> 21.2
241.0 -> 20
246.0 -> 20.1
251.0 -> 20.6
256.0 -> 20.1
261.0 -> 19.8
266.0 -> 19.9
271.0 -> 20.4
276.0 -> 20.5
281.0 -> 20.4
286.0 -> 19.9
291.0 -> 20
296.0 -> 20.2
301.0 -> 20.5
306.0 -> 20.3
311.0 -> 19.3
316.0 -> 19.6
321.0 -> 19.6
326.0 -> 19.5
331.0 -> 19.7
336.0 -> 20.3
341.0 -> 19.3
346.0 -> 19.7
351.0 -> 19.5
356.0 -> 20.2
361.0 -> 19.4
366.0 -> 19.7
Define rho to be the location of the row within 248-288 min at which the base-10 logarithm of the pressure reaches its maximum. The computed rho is 251.0 min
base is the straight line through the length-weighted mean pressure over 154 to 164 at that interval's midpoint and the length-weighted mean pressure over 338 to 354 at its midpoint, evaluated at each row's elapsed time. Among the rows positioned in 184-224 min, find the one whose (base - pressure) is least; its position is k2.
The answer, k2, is 211.0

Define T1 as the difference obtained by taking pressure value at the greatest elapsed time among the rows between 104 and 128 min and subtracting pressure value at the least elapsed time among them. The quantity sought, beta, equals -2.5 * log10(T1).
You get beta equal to 0.75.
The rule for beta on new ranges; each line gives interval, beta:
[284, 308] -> 0.99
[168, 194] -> 0.11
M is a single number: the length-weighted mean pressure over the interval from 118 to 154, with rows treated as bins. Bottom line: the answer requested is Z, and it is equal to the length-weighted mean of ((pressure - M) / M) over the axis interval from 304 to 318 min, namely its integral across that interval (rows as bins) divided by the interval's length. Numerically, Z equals -0.042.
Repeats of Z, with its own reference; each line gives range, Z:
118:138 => 0.003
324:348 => -0.042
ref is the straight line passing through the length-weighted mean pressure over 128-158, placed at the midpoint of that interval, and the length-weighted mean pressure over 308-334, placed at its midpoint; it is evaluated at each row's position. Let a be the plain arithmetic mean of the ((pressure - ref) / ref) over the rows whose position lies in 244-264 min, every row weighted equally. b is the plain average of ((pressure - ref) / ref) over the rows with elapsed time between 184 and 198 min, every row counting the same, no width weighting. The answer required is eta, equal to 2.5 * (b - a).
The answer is 0.01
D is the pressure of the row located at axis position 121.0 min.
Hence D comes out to 20.5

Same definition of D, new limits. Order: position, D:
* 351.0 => 19.5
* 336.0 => 20.3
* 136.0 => 20.3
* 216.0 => 20.4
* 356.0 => 20.2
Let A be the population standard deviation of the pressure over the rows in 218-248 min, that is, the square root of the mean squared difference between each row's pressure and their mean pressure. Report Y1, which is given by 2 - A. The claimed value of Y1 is 0.4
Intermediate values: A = 1.6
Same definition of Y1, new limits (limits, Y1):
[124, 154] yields 1.8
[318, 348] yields 1.7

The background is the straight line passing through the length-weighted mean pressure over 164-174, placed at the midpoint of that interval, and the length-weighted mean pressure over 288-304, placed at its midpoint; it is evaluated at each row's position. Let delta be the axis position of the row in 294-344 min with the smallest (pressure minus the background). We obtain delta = 311.0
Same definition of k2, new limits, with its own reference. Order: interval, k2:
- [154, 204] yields 191.0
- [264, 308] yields 301.0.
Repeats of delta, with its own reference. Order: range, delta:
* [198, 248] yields 241.0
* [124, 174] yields 171.0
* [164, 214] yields 171.0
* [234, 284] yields 261.0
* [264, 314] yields 311.0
